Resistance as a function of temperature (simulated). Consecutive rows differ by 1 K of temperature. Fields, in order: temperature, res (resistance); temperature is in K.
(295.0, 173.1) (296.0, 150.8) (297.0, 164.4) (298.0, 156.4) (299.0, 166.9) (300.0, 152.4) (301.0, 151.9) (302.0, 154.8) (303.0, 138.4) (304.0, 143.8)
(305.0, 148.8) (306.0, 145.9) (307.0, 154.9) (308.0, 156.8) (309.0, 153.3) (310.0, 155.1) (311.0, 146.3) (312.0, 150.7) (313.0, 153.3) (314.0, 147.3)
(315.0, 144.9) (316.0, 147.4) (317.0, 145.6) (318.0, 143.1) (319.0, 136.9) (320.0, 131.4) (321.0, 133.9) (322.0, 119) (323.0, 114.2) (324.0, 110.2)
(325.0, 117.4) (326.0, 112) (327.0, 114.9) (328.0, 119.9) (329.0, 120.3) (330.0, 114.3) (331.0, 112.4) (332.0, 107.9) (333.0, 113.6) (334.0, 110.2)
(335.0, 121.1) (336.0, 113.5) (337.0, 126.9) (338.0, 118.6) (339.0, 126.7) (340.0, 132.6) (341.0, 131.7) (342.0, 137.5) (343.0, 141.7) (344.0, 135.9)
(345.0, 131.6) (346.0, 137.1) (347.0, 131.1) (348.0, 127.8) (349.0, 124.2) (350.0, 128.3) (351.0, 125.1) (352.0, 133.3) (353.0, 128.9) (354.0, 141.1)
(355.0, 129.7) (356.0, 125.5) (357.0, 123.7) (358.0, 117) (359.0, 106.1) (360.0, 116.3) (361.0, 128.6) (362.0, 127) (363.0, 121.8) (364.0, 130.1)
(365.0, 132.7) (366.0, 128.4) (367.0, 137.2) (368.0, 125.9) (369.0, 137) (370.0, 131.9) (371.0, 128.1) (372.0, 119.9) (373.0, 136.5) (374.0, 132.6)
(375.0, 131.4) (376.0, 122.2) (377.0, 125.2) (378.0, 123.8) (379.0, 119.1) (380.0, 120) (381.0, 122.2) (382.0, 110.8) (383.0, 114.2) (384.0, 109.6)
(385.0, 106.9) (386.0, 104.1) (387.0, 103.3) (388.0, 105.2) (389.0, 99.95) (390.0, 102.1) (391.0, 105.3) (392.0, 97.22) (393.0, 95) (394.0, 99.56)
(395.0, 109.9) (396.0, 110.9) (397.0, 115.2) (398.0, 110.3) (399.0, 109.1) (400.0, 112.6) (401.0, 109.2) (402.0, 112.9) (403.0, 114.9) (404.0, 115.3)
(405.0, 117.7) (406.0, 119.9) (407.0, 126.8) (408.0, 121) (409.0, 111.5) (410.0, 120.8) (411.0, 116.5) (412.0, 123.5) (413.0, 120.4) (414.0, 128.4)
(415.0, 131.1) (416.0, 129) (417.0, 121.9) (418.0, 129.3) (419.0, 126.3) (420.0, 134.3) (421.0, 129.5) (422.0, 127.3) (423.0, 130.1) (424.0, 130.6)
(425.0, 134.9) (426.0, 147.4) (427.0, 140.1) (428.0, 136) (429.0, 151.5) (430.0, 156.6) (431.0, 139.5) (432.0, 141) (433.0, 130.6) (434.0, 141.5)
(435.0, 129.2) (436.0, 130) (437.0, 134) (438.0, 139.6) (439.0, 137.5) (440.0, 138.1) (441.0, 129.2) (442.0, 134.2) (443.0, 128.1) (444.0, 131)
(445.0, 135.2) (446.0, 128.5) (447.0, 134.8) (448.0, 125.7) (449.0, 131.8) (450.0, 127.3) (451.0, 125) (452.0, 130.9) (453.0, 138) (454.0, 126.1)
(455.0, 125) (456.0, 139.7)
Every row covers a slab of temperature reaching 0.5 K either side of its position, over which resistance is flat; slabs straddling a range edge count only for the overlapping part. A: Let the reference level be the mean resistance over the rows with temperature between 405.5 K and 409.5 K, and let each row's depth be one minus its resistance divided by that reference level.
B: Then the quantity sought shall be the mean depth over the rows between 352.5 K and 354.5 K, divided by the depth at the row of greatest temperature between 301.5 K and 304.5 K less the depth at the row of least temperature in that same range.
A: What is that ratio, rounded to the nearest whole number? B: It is -1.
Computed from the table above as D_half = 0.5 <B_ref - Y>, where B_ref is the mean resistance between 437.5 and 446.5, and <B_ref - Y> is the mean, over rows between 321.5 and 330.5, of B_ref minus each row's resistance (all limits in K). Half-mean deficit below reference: 8.8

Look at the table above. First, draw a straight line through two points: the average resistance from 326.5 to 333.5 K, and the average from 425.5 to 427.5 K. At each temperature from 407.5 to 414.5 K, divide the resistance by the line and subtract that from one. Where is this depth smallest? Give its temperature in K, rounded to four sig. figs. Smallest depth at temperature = 414.0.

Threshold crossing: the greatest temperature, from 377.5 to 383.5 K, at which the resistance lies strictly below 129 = 383.0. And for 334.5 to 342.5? 339.0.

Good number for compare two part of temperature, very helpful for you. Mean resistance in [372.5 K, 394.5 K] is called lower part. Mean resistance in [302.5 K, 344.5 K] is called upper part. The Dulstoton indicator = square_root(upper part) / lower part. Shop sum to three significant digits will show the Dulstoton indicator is 0.102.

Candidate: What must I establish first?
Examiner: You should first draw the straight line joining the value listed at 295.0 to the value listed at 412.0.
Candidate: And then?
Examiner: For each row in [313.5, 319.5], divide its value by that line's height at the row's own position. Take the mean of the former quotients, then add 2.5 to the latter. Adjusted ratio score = 3.38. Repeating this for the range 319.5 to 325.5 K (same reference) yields 3.25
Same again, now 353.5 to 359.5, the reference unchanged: 3.34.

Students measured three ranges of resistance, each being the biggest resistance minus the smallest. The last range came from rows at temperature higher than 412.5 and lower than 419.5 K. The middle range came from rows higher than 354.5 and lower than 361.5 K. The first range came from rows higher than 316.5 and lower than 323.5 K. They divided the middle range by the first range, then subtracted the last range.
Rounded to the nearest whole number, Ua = -10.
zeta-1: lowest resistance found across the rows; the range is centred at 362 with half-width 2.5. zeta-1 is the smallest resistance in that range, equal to 116.3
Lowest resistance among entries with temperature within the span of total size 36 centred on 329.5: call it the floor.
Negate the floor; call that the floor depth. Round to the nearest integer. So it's -108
